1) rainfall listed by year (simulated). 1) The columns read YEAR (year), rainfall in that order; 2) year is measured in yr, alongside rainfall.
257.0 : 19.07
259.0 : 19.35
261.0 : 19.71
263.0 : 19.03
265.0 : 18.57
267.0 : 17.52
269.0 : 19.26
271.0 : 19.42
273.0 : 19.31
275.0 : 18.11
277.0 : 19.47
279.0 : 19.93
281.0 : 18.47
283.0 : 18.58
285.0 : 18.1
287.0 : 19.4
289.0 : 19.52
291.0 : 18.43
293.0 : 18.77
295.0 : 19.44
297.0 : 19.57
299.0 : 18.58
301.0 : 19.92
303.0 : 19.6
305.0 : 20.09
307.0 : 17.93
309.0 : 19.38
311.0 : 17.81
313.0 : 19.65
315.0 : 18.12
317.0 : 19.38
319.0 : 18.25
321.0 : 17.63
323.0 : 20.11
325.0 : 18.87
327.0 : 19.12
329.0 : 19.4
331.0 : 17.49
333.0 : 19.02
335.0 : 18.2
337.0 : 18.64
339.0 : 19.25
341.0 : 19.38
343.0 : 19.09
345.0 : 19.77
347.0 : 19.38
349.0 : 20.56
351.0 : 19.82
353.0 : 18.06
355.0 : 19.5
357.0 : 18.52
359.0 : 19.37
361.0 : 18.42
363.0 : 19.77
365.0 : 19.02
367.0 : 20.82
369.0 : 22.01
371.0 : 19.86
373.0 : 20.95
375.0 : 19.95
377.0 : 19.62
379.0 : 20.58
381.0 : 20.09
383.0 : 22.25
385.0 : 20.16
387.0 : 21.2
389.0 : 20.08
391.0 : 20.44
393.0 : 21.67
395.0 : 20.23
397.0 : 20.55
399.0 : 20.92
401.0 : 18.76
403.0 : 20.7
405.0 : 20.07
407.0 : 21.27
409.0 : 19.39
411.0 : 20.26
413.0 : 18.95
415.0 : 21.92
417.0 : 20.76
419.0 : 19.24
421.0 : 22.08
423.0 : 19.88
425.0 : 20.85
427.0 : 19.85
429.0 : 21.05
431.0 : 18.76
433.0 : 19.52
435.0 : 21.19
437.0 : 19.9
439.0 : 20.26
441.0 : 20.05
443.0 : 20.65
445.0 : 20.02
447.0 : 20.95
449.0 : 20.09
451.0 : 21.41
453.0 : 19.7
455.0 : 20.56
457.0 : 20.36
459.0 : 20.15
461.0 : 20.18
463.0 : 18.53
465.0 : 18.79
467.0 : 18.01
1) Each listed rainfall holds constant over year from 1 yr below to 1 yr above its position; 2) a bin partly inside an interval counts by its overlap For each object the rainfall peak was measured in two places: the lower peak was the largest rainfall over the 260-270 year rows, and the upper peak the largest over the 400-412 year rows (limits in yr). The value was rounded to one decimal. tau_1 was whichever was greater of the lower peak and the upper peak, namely 21.3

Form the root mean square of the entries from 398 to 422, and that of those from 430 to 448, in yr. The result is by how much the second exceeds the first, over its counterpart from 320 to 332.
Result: -0.012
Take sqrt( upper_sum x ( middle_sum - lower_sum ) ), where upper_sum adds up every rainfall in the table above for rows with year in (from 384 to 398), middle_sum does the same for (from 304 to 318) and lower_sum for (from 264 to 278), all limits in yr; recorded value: 10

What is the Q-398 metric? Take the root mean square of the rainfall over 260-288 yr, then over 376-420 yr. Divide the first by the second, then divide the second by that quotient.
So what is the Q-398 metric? 22.1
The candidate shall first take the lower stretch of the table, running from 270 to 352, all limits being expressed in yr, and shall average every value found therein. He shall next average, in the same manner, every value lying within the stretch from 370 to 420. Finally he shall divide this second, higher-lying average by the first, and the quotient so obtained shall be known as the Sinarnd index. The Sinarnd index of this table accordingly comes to 1.07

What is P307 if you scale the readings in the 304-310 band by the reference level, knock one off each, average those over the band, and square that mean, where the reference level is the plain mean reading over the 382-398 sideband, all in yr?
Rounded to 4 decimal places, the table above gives 0.0066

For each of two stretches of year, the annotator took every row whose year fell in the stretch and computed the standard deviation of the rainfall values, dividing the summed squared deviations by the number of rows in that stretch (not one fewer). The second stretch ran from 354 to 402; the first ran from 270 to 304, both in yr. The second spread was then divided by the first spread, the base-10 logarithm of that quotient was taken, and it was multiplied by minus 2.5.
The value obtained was -0.56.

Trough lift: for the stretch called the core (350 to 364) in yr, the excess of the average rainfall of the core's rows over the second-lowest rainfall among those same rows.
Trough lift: 0.65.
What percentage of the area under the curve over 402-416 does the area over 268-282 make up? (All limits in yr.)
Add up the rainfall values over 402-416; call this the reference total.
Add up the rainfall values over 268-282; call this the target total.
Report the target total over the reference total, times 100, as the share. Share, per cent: 94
